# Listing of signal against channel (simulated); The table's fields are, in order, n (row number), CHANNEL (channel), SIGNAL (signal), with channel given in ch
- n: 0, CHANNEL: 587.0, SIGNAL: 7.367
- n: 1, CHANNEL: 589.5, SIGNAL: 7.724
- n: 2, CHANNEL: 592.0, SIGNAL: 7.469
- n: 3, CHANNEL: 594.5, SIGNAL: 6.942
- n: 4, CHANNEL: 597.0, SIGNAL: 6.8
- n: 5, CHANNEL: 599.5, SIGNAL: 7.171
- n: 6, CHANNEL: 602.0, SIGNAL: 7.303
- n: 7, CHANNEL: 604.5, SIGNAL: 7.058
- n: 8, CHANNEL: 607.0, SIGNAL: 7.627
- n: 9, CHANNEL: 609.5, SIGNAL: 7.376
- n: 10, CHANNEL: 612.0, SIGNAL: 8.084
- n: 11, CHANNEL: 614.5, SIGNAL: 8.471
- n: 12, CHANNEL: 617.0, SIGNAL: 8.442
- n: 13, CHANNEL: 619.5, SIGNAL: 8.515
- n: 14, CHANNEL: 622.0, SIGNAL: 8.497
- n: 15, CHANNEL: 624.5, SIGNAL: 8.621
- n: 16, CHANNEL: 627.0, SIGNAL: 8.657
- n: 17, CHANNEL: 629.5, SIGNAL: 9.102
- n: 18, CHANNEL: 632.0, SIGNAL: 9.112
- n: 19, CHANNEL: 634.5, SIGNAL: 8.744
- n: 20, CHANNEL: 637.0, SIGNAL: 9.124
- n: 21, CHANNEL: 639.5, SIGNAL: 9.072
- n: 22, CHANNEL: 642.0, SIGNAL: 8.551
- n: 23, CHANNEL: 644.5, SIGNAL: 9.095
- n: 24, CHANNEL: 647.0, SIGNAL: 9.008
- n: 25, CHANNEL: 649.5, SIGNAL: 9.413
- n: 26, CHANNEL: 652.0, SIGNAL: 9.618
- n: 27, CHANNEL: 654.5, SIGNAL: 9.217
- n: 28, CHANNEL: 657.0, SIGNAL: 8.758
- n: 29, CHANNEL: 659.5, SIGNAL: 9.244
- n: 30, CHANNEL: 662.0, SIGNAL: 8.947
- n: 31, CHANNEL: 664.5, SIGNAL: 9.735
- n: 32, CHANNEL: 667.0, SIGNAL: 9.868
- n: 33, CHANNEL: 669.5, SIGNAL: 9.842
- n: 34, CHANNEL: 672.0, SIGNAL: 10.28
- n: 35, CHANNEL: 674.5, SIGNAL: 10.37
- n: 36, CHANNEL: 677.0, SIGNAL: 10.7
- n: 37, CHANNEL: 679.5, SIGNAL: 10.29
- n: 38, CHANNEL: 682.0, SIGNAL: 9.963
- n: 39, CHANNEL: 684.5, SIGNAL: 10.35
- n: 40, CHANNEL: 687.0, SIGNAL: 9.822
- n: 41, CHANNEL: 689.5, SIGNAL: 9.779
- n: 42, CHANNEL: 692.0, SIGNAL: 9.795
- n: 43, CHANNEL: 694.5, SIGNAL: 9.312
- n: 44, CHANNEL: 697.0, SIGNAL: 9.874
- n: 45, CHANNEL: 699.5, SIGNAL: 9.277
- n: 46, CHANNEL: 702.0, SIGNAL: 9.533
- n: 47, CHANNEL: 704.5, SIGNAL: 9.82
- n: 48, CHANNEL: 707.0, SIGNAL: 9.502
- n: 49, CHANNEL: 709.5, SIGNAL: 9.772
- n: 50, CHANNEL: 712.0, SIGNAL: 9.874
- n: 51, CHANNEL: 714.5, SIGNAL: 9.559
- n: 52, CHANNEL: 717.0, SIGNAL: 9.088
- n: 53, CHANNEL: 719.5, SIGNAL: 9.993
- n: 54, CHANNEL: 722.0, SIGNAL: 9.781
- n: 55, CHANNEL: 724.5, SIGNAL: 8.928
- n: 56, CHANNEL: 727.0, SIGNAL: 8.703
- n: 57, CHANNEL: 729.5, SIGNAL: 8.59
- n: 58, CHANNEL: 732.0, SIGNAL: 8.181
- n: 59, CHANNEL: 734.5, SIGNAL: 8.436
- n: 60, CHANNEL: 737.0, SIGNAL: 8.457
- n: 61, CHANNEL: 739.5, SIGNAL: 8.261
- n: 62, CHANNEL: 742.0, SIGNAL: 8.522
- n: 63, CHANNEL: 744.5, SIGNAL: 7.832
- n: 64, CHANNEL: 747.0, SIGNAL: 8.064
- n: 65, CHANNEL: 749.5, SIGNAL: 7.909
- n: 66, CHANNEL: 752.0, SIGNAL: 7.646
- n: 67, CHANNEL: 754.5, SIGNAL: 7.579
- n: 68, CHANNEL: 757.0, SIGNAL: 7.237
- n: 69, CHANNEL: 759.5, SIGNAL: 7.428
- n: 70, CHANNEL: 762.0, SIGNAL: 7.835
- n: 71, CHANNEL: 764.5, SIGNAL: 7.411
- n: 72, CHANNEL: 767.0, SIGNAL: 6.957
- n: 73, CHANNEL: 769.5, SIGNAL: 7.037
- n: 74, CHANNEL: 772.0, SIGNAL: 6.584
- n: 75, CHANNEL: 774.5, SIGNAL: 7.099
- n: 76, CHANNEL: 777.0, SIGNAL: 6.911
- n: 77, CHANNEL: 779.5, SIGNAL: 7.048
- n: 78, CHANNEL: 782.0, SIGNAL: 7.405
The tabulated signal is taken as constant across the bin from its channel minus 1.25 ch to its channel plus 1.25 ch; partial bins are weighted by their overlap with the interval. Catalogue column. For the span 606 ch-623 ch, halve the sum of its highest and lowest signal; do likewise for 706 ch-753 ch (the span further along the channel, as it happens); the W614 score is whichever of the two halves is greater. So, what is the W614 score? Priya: 8.82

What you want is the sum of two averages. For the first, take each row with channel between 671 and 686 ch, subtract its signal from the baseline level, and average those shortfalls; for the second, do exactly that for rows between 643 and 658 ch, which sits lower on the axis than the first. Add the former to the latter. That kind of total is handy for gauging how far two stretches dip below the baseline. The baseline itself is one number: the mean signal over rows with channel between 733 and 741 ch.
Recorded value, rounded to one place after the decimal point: -2.7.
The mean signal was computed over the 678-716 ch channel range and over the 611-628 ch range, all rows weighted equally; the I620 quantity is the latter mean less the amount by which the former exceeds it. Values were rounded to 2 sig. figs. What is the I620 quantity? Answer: 7.2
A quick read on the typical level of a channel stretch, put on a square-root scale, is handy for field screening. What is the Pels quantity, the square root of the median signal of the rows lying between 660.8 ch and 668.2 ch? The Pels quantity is 3.12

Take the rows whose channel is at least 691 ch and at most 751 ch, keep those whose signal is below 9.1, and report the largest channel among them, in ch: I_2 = 749.5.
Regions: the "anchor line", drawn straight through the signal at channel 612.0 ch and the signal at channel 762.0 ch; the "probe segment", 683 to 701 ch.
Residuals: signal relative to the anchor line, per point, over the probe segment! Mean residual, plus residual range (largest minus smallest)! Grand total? 2.8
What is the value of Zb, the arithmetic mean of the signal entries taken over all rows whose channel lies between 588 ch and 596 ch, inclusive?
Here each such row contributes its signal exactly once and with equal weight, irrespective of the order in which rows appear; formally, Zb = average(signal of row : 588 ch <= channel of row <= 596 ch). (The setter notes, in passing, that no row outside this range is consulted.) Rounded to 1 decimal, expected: 7.4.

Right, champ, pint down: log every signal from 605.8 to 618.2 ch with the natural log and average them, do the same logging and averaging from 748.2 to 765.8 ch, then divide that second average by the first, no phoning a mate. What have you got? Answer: 0.97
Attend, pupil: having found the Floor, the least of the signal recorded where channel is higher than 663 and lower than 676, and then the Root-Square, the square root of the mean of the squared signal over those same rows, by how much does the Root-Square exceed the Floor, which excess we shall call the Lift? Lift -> 0.29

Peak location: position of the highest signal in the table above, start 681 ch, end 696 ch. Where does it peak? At 684.5 ch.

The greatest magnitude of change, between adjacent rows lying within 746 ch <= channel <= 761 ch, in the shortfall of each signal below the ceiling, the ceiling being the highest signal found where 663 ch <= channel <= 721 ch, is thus 0.3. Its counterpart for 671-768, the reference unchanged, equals 0.9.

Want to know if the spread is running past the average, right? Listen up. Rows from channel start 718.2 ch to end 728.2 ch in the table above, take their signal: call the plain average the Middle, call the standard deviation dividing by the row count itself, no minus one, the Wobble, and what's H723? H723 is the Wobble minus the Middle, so -8.8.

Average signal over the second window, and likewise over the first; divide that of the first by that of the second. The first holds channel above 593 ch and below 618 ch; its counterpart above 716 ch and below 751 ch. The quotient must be 0.87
